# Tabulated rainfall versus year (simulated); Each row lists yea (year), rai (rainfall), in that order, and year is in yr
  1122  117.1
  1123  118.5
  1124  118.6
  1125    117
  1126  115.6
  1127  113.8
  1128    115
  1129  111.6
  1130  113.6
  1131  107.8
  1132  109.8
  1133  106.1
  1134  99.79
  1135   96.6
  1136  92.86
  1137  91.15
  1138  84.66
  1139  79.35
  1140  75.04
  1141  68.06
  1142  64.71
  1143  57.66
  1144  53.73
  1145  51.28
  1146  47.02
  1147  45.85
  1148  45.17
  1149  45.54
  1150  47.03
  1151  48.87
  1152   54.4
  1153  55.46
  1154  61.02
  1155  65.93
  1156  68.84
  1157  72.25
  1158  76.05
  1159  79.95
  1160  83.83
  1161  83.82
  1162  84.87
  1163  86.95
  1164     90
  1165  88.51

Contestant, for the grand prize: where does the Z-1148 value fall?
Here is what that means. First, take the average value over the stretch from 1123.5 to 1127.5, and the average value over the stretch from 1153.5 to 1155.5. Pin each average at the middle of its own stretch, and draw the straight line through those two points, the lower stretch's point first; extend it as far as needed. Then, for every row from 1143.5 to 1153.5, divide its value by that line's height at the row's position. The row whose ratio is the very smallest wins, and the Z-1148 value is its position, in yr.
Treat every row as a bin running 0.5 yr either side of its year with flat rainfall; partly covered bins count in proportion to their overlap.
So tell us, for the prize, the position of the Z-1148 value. 1147 yr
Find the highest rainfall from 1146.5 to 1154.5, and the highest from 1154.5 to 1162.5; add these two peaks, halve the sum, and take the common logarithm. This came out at 1.86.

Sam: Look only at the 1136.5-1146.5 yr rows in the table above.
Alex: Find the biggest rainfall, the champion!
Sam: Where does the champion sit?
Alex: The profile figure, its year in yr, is 1137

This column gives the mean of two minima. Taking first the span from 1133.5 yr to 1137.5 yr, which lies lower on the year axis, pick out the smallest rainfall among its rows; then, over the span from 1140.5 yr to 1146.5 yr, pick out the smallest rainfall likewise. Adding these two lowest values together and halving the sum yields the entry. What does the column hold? 69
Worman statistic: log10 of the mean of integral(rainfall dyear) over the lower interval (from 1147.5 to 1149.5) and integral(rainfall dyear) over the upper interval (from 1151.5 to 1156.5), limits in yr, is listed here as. 2.297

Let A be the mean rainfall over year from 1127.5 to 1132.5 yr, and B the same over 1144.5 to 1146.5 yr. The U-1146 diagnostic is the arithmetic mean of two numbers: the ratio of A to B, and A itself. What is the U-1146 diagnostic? 57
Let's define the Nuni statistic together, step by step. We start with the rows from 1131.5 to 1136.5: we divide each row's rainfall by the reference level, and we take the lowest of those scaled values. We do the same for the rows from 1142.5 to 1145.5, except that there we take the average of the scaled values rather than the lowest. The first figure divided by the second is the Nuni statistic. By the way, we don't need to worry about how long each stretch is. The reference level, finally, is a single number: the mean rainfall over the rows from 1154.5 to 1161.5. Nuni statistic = 1.7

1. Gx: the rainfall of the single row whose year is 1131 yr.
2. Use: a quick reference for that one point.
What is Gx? 107.8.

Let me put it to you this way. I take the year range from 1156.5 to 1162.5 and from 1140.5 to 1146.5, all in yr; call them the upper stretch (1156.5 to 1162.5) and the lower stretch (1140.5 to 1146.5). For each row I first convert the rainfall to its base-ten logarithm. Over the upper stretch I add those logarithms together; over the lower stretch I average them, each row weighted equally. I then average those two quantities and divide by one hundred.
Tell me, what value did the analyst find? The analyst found 0.066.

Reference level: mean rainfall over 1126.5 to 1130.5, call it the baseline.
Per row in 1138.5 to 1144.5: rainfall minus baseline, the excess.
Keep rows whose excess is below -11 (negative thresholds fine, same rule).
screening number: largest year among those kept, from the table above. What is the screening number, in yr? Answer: 1144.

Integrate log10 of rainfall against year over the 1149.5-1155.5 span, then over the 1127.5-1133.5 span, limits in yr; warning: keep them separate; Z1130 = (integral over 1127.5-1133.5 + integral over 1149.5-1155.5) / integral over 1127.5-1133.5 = 1.85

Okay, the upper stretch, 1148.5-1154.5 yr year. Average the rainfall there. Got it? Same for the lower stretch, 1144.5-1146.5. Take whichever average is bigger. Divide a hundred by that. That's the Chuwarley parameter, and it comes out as 1.92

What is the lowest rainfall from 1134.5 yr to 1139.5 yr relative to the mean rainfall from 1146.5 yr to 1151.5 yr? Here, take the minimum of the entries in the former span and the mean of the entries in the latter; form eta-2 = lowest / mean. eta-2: 1.7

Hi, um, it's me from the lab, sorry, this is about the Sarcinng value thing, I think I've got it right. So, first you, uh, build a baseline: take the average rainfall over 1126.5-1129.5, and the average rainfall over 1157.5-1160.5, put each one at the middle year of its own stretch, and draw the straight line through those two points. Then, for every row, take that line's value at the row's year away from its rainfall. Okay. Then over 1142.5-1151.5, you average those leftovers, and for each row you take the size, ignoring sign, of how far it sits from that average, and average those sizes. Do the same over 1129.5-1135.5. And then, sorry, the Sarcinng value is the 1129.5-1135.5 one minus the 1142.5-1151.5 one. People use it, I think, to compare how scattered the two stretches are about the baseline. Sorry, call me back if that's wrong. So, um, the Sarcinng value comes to 1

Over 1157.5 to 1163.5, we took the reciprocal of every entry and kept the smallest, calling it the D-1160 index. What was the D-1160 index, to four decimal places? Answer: 0.0115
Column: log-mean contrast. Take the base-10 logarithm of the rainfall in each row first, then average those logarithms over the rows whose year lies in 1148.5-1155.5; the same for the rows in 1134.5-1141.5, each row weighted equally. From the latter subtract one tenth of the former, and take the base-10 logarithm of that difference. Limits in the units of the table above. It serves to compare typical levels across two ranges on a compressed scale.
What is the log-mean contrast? 0.243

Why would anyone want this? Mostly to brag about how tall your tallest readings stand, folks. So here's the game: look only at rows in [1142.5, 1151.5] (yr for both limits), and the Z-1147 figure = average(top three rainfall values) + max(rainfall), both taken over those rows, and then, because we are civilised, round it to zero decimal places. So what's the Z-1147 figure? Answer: 112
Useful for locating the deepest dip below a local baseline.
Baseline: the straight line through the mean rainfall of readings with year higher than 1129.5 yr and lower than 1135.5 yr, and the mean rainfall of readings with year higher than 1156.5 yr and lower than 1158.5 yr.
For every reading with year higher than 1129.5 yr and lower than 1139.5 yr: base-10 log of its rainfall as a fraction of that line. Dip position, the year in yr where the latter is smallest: 1139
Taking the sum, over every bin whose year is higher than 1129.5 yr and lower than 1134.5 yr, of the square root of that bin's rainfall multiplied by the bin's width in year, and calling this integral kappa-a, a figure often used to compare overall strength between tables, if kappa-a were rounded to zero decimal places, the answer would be 52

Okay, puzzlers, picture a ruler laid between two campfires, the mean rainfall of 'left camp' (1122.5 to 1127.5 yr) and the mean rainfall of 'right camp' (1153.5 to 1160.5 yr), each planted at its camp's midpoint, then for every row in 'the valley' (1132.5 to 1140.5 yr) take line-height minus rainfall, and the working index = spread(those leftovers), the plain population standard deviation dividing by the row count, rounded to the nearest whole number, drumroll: 7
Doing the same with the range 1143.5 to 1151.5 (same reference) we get 3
